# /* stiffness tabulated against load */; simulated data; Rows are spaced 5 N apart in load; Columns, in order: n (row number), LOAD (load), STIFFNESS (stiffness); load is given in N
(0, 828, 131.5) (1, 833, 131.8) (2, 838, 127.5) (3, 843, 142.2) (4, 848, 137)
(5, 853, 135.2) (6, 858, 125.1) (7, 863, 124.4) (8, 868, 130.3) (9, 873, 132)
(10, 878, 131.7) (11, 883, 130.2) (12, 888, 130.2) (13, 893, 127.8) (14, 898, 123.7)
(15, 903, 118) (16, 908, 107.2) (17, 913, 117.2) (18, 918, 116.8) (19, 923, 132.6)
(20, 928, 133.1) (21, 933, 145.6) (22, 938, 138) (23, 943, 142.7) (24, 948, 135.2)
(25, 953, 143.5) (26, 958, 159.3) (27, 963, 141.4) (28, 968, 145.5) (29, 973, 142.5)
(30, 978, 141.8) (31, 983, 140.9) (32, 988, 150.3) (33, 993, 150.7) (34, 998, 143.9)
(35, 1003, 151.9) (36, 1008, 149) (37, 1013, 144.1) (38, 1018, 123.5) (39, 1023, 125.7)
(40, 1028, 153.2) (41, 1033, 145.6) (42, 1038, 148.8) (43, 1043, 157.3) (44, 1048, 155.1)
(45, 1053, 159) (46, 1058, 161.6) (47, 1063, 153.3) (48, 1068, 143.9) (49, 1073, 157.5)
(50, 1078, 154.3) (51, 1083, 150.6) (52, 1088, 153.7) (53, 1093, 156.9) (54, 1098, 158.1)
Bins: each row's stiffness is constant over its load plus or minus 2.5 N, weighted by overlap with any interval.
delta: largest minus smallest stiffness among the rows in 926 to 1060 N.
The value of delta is 38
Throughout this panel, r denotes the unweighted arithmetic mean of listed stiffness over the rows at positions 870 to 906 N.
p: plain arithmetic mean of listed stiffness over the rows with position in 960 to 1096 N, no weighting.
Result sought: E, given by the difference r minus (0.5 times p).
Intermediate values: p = 148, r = 128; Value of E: 54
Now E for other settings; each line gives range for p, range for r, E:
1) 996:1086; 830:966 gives 57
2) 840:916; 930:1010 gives 81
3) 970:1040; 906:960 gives 62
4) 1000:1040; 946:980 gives 73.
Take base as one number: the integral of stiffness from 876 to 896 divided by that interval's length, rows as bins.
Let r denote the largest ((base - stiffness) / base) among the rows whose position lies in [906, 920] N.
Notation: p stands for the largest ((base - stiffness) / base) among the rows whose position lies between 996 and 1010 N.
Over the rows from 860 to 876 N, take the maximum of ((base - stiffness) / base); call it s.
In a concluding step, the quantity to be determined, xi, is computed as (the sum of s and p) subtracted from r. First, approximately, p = -0.11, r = 0.17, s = 0.04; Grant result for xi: 0.241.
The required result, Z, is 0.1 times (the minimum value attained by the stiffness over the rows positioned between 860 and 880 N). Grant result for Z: 12.4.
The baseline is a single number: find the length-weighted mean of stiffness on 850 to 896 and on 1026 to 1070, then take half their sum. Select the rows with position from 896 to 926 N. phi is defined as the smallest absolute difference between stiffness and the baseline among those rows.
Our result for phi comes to 8.8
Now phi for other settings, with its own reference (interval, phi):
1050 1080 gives 2.5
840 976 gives 0.0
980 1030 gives 0.5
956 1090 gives 0.0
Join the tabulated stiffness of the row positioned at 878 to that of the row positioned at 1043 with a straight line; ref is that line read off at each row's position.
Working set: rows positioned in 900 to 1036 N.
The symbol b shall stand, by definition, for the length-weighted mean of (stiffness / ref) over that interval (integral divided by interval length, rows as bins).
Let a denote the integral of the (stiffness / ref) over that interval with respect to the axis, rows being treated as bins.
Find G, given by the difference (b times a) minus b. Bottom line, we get 122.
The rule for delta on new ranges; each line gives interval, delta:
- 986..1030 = 30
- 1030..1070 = 18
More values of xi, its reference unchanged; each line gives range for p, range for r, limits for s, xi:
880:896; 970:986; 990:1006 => 0.008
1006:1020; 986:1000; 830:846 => -0.175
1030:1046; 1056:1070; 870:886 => 0.016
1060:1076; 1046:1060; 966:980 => 0.006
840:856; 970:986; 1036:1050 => 0.103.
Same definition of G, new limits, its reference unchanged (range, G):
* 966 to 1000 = 32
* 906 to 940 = 28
